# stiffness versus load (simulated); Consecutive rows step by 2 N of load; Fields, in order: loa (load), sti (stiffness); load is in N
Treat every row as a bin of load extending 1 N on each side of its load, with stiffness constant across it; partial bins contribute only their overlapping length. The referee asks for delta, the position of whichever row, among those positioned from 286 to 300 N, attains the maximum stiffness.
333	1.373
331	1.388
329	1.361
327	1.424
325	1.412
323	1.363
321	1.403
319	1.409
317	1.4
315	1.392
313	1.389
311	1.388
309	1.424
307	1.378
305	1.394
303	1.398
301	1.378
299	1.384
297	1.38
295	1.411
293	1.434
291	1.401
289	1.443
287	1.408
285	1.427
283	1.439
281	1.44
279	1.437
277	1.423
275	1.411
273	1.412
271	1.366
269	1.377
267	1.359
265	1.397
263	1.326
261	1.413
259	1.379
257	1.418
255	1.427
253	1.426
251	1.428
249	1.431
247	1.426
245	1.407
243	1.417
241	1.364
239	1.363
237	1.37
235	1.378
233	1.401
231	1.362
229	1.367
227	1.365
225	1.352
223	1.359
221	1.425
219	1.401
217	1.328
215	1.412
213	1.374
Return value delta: 289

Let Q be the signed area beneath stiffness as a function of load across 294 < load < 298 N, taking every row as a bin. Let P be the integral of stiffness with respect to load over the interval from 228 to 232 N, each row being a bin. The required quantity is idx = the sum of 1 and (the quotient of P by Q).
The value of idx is 1.98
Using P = 5.46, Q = 5.58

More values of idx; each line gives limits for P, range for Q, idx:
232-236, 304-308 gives 2.00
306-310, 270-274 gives 2.01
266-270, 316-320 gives 1.97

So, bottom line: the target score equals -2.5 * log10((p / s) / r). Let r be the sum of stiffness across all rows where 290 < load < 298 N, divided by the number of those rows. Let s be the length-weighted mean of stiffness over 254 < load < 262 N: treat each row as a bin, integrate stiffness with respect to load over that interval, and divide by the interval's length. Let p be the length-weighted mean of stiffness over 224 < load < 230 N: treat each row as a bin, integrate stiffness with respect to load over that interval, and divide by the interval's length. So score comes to 0.408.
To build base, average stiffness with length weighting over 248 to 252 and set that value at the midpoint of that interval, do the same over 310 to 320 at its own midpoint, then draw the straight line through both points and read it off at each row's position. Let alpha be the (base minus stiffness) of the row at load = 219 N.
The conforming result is 0.045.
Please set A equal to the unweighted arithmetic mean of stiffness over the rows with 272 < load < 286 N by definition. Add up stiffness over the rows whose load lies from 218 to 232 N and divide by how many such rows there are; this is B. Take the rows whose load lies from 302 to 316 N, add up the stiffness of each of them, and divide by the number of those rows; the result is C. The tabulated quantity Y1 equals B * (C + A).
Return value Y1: 3.88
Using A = 1.43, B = 1.38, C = 1.39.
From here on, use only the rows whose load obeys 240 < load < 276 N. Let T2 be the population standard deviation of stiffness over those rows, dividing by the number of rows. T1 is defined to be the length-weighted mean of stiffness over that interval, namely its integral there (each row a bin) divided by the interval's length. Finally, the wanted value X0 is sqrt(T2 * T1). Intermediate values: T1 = 1.40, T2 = 0.029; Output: 0.20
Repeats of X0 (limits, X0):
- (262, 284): 0.22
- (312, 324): 0.14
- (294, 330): 0.16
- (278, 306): 0.18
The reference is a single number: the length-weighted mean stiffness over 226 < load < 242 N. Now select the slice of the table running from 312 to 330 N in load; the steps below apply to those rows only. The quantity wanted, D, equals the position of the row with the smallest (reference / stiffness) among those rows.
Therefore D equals 327 N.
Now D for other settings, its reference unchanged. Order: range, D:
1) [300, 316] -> 309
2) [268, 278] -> 277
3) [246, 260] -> 249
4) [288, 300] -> 289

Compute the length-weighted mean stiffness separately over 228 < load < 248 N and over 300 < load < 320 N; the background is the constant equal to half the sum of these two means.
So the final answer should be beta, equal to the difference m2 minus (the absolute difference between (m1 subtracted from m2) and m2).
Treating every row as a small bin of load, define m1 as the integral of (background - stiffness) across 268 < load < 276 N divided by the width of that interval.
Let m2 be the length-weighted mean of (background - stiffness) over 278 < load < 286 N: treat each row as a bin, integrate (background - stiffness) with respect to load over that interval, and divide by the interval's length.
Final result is -0.047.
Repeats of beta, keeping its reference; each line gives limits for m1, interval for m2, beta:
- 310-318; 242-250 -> -0.032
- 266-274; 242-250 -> -0.042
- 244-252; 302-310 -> -0.041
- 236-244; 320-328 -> -0.022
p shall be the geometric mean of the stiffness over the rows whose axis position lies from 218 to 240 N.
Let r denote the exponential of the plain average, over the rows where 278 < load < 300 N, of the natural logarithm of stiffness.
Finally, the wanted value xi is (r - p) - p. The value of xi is -1.33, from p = 1.38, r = 1.42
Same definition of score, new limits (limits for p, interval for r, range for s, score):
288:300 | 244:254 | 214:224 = 0.365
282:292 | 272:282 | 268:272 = 0.344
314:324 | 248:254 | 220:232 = 0.370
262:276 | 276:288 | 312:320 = 0.403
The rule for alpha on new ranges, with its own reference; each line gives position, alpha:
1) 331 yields -0.001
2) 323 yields 0.028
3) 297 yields 0.025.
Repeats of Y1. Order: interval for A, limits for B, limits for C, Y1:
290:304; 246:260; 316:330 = 3.97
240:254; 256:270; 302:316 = 3.88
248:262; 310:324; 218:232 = 3.89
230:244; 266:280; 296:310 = 3.87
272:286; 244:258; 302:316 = 4.02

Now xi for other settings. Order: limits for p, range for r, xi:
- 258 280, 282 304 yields -1.37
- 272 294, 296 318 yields -1.46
